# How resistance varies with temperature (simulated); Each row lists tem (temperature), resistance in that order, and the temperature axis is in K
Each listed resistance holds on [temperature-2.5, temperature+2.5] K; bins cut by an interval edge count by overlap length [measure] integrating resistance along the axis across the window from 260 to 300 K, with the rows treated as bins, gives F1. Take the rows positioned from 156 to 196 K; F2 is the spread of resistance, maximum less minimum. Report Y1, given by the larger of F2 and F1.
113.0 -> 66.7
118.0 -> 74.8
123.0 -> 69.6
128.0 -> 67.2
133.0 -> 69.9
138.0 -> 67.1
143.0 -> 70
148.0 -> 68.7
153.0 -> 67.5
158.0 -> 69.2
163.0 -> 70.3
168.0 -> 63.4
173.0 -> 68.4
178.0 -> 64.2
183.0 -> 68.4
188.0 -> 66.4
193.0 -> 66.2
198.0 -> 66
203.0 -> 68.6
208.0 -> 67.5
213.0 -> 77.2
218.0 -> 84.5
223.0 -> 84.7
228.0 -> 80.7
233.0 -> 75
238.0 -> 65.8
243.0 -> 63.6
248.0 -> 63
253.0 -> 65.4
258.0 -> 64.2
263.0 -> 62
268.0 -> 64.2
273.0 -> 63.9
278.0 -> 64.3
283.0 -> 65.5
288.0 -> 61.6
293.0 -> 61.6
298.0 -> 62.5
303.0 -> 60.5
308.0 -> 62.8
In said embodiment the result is 2529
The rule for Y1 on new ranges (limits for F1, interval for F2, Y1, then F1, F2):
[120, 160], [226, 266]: 2749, 2749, 19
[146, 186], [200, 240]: 2699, 2699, 19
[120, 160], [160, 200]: 2749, 2749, 7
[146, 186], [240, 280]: 2699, 2699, 3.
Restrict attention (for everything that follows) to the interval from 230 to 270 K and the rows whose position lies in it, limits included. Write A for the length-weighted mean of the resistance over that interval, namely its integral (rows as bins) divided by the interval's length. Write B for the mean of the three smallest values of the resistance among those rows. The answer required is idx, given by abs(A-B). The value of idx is 2.74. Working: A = 66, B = 63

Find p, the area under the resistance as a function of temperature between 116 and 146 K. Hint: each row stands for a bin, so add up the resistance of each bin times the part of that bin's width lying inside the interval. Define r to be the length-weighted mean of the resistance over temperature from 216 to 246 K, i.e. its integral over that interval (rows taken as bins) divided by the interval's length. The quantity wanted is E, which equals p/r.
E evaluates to 28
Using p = 2090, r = 75.4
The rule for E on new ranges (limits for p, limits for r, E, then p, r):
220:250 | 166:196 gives 33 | 2175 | 66.2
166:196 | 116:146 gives 29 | 1986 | 69.7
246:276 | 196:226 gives 26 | 1914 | 75.0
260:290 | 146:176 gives 28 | 1909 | 67.8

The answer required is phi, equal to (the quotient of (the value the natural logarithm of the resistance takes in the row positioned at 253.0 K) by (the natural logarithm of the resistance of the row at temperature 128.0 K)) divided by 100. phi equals 0.0099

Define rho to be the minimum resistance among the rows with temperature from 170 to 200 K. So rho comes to 64.2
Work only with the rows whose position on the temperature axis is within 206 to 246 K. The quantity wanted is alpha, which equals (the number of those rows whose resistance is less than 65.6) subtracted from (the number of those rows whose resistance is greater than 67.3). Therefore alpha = 5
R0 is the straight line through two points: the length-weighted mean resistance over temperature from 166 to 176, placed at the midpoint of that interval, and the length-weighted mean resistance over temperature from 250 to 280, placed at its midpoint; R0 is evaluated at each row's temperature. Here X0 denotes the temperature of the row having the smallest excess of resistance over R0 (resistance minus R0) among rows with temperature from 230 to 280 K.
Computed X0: 263.0 K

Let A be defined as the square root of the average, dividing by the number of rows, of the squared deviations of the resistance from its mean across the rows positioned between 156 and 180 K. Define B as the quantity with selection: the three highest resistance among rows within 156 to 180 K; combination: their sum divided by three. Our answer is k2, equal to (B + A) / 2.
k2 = 36.0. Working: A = 2.8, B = 69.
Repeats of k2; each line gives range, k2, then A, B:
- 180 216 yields 37.5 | 3.6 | 71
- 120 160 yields 35.5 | 1.1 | 70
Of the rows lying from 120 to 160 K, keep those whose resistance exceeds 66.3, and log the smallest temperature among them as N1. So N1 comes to 123.0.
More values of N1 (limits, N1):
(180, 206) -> 183.0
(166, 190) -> 173.0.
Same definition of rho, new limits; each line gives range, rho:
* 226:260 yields 63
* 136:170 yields 63.4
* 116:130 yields 67.2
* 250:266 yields 62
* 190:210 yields 66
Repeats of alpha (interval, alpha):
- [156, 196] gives 2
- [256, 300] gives -9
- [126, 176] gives 6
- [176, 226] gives 5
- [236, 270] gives -6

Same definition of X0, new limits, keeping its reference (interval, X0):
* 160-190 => 168.0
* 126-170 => 168.0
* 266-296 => 288.0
